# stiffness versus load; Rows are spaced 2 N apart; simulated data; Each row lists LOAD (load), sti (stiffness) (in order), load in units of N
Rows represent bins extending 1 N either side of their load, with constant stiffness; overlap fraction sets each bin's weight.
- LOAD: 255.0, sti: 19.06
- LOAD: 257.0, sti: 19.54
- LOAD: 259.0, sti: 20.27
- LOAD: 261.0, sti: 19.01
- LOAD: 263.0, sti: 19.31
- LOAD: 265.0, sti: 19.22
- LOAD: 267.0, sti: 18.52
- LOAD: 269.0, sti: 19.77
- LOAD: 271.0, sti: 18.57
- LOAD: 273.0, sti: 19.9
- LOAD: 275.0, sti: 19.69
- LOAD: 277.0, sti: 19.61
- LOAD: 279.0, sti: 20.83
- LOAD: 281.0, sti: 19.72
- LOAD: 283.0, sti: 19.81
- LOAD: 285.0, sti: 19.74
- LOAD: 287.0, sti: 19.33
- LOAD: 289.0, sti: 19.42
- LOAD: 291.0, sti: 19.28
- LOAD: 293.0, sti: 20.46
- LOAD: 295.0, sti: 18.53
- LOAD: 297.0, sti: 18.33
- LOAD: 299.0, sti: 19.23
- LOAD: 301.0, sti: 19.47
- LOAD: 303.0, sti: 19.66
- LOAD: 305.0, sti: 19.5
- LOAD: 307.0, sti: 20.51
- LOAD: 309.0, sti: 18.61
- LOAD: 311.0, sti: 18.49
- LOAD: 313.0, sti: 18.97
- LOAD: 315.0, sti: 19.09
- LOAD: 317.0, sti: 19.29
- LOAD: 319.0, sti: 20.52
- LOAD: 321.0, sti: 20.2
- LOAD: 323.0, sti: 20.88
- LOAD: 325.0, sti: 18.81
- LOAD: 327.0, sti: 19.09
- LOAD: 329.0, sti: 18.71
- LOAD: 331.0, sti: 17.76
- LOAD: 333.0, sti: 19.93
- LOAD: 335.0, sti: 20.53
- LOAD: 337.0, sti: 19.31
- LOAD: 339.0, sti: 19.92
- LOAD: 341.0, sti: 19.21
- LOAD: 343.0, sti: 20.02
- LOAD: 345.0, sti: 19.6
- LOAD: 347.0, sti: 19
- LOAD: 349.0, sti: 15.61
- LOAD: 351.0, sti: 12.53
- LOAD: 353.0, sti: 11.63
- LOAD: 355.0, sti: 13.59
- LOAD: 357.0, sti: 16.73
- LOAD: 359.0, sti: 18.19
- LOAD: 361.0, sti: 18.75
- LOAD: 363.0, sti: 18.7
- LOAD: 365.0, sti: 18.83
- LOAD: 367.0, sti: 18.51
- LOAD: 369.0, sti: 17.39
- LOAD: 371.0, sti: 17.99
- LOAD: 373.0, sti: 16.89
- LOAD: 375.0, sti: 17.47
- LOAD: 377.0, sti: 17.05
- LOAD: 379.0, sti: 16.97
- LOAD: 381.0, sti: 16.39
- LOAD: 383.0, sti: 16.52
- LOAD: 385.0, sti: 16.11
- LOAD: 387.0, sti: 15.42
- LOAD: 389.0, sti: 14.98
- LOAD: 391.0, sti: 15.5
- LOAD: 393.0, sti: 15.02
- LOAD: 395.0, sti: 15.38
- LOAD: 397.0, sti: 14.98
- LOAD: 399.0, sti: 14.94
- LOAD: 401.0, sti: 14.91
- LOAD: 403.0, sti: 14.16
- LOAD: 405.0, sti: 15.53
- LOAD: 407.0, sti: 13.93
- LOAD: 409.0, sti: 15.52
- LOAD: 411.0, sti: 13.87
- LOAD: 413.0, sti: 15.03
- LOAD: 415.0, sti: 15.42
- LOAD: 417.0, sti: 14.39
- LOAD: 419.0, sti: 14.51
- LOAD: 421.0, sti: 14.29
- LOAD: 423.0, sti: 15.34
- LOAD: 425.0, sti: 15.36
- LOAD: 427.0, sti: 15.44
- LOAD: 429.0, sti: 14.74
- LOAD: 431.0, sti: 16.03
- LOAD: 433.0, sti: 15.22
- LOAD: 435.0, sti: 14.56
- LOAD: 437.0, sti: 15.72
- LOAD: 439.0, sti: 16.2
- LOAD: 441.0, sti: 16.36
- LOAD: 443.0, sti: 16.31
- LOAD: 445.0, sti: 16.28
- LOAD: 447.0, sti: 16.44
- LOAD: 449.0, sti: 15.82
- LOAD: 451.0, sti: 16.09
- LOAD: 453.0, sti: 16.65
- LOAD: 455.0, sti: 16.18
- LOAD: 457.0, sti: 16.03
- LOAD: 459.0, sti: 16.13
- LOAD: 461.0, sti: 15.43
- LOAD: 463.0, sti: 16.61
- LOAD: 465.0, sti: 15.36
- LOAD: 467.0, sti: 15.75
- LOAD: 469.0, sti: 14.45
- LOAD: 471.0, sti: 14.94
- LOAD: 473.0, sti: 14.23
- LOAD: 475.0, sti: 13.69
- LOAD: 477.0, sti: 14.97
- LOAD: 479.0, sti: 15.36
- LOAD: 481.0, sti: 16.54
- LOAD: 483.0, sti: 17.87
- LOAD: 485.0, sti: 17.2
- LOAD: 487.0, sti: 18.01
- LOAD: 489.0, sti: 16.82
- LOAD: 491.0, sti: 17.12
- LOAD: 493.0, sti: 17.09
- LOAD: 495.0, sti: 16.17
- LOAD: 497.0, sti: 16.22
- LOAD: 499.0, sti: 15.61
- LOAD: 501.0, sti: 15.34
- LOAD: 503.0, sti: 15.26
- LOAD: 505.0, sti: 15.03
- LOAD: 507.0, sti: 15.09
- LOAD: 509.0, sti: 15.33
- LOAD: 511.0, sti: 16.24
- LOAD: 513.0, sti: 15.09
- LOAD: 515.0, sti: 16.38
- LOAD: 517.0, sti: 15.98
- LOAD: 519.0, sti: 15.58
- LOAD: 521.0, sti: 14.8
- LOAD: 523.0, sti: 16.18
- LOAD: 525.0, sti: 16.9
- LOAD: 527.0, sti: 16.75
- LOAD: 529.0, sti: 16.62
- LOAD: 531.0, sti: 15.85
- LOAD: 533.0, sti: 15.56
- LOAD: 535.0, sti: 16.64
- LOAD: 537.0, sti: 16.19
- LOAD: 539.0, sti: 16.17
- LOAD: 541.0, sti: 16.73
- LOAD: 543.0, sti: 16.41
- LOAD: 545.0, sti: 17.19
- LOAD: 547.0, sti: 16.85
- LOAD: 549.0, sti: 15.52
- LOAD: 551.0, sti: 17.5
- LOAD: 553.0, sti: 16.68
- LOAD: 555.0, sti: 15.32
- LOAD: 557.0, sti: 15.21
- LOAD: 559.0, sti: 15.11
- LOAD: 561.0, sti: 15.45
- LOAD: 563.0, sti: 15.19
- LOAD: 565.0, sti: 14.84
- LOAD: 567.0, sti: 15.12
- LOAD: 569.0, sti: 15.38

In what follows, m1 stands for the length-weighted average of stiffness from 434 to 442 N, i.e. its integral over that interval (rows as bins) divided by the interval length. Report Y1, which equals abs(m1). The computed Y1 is 15.7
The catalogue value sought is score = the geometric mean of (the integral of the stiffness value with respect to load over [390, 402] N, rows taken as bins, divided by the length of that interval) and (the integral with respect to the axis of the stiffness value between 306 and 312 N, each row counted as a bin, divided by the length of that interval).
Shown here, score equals 17.0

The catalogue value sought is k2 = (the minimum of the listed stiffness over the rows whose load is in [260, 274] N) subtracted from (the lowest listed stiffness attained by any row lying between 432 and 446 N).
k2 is -4.0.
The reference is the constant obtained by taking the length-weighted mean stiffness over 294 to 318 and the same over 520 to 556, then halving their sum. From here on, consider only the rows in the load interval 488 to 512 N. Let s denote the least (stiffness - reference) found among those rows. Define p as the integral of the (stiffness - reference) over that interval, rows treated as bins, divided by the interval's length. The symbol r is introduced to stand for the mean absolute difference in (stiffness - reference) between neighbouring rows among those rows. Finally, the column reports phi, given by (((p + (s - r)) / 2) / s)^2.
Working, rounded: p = -1.8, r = 0.3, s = -2.70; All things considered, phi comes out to 0.80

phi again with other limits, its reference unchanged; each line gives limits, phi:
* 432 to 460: 0.69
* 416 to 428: 0.91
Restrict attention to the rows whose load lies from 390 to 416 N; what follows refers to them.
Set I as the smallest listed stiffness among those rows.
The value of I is 13.87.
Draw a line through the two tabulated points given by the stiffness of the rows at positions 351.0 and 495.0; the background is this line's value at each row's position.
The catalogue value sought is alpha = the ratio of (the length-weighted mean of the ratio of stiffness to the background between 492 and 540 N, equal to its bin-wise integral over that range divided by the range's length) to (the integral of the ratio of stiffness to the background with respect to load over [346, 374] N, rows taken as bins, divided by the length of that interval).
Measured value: 0.73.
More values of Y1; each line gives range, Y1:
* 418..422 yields 14.4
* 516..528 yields 16.0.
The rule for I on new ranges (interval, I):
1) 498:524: 14.8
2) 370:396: 14.98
